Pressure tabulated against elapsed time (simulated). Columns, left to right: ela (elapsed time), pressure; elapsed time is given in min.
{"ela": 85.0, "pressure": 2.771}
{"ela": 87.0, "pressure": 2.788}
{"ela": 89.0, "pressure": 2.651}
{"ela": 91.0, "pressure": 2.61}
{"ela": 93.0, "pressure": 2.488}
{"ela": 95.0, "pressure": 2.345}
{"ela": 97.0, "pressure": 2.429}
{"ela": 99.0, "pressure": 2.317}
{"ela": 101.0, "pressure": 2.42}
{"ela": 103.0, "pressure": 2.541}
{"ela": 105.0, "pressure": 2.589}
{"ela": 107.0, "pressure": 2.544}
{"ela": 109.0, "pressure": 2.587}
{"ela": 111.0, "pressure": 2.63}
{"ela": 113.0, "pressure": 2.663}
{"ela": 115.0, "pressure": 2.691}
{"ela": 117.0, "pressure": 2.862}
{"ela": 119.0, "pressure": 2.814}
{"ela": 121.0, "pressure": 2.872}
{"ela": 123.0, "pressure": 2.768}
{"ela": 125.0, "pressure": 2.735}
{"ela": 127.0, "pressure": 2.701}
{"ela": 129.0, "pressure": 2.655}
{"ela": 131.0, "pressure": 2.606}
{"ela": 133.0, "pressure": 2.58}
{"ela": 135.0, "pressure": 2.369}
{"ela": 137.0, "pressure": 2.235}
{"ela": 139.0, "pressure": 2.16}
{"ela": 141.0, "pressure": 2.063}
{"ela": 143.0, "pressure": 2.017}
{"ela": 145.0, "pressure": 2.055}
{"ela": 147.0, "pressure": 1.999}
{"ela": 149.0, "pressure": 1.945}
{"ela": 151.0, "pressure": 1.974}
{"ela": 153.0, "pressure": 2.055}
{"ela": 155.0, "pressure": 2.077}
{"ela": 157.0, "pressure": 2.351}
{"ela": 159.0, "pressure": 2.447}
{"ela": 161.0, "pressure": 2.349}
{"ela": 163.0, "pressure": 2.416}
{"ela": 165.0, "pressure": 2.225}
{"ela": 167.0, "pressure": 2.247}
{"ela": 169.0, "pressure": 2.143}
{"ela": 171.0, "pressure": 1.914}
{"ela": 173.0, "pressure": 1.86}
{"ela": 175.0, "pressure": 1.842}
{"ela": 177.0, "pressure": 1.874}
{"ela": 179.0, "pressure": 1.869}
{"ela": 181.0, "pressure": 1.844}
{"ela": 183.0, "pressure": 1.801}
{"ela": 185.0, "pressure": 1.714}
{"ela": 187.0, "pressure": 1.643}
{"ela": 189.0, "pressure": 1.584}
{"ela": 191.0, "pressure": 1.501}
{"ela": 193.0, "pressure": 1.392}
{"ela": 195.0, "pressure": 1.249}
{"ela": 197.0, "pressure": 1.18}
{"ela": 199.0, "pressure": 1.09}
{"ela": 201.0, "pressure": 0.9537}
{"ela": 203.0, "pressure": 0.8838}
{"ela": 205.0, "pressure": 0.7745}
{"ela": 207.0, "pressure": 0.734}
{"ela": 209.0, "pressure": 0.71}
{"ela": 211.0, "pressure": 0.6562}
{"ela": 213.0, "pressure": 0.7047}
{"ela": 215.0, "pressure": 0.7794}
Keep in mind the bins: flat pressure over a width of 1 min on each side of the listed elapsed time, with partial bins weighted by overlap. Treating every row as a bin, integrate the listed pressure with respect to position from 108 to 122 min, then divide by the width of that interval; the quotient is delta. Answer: 2.7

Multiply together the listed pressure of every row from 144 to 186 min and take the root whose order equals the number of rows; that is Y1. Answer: 2.04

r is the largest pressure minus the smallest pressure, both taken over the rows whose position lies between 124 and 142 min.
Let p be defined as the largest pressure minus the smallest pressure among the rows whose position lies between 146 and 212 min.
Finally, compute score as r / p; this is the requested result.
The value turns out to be 0.4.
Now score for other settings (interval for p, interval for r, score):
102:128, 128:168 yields 2.1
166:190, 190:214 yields 1.3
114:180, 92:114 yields 0.3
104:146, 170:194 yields 0.6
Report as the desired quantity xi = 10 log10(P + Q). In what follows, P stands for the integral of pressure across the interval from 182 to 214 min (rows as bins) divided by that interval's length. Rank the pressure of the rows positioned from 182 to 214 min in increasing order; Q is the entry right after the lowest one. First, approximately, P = 1.2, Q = 0.7047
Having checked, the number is 2.7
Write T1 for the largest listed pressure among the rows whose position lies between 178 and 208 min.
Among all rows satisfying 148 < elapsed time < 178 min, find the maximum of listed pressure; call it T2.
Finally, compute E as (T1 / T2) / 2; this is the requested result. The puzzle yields 0.38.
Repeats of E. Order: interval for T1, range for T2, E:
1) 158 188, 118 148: 0.43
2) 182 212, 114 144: 0.31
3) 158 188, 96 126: 0.43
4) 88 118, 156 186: 0.58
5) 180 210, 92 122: 0.32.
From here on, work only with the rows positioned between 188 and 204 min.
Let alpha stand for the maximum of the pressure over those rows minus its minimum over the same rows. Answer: 0.70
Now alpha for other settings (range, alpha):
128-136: 0.29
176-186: 0.16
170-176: 0.07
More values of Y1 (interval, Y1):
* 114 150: 2.43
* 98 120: 2.60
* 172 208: 1.37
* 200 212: 0.78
